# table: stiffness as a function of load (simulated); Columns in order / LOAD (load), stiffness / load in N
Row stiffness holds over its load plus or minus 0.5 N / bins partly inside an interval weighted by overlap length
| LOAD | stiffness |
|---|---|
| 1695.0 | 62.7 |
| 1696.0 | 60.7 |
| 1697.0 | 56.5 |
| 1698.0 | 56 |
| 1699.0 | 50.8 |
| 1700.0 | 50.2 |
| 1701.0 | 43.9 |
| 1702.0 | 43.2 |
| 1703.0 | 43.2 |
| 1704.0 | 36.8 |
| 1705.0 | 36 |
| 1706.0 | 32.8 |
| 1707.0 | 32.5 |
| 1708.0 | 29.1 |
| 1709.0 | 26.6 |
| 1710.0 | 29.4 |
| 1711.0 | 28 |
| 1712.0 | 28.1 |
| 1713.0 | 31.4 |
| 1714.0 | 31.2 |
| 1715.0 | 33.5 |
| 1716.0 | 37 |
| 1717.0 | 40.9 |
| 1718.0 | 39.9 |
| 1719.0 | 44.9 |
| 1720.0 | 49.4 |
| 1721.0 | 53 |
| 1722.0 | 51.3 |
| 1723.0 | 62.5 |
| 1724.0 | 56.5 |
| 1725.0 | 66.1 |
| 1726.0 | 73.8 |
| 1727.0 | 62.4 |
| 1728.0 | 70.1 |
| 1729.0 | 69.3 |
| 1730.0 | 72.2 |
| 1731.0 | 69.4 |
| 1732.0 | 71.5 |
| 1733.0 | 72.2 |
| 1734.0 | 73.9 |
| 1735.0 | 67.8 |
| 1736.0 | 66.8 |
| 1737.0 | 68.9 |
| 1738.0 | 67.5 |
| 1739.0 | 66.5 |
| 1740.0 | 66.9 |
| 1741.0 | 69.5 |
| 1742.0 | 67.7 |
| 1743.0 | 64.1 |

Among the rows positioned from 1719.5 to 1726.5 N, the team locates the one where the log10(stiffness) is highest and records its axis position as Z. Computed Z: 1726.0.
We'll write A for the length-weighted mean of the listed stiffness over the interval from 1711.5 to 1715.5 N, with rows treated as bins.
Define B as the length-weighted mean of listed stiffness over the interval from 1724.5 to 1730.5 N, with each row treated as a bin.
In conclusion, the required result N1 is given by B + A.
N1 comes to 100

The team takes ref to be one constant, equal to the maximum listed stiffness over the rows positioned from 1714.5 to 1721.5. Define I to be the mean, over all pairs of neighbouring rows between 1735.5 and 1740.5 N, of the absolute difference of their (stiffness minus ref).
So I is 1.2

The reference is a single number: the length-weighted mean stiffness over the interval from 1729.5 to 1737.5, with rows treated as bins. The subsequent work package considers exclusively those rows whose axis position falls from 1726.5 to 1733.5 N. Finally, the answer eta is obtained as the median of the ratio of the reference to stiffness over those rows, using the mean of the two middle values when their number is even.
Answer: 1.0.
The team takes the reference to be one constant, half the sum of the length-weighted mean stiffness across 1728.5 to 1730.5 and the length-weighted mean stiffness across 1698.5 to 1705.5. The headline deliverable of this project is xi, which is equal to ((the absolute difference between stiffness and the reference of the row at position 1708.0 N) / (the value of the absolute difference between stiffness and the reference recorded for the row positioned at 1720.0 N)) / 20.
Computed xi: 0.2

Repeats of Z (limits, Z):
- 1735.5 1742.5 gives 1741.0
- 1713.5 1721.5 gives 1721.0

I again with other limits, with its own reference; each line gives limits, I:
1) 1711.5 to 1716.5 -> 2.3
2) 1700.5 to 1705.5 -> 2.0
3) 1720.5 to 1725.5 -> 7.1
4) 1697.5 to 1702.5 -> 3.2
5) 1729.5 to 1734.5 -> 1.8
